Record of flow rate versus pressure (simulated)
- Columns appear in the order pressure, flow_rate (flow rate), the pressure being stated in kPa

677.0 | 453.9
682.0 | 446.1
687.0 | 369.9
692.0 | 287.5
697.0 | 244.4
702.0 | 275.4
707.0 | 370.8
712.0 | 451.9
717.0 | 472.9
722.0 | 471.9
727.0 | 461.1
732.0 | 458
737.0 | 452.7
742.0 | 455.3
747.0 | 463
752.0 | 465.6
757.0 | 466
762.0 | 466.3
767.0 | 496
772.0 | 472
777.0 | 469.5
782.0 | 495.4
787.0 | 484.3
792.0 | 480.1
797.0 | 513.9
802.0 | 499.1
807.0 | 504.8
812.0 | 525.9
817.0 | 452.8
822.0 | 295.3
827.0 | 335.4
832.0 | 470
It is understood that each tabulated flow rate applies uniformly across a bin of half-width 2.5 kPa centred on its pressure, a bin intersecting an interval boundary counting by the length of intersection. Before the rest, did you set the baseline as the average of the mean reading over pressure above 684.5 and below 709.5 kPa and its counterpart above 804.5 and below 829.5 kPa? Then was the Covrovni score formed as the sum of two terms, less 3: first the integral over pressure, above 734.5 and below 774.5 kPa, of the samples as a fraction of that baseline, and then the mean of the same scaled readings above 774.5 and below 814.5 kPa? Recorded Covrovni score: 49.4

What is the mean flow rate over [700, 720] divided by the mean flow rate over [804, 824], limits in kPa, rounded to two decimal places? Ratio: 0.88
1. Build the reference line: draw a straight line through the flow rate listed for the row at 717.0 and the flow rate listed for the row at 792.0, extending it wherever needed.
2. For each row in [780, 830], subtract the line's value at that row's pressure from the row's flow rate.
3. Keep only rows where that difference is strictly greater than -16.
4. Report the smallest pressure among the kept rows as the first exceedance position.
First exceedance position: 782.0 kPa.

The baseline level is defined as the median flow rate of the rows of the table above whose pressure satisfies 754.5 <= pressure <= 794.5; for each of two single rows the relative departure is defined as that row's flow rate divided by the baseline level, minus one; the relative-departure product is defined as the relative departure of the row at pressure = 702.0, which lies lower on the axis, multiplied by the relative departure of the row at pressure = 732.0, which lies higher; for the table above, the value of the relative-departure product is 0.016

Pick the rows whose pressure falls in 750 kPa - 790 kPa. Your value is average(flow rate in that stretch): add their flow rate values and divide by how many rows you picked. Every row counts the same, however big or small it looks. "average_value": 477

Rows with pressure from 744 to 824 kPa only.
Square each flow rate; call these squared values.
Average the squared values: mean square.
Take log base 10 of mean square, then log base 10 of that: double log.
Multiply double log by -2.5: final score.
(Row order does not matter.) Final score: -1.82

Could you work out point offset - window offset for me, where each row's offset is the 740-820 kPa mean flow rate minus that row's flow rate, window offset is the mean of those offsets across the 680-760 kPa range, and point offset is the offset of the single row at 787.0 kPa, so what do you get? -71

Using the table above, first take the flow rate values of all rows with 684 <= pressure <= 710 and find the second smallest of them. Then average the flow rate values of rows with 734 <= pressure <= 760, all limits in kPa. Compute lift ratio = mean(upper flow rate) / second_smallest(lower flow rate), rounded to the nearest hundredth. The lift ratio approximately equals 1.67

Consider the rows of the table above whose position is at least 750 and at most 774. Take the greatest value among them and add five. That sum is 501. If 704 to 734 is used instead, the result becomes 478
